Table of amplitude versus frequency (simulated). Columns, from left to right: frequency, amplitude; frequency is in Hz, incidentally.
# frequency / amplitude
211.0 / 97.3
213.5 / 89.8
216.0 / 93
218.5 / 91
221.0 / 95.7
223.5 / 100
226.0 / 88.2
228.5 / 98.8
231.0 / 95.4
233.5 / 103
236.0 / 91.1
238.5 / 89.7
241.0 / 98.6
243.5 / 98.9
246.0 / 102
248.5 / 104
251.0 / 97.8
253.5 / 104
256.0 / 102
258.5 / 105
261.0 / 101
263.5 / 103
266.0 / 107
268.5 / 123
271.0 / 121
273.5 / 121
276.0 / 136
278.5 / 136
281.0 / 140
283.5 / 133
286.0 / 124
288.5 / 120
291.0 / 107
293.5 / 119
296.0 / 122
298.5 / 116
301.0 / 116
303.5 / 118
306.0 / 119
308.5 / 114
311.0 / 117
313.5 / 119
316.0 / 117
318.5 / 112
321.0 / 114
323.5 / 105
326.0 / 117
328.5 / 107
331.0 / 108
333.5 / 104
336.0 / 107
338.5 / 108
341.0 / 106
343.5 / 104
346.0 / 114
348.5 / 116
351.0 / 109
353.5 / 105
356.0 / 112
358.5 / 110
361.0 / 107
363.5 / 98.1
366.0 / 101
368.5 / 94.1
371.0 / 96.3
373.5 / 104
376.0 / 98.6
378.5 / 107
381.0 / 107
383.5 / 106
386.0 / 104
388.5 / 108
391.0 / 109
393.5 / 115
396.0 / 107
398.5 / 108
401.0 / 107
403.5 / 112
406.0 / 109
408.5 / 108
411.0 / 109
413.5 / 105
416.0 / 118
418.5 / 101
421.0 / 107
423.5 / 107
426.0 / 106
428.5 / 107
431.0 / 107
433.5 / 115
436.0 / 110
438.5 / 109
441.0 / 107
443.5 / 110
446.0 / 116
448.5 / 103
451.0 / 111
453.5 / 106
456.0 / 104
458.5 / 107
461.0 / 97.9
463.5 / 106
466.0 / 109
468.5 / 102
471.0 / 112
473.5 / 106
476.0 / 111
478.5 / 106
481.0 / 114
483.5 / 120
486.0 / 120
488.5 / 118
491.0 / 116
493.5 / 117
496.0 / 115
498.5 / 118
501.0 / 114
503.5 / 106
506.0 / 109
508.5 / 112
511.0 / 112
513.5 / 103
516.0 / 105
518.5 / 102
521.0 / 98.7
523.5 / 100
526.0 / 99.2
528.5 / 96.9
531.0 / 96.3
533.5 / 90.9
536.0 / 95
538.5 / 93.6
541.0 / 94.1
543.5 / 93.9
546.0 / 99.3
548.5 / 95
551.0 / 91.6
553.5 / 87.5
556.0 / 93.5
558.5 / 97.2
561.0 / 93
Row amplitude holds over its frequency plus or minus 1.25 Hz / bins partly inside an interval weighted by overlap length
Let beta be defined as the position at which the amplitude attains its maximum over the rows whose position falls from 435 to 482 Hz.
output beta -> 446.0 Hz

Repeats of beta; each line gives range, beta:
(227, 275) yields 268.5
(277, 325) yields 281.0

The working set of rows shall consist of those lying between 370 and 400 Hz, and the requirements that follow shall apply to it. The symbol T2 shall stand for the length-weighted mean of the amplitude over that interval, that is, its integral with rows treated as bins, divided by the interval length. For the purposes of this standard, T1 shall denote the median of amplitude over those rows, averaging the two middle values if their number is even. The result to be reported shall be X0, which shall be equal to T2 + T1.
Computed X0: 213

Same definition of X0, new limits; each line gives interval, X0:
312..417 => 215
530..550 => 189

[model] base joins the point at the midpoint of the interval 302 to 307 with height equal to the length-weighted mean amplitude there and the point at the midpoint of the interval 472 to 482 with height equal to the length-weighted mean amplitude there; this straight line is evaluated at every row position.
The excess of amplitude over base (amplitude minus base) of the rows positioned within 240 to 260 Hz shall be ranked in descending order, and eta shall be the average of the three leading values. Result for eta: -17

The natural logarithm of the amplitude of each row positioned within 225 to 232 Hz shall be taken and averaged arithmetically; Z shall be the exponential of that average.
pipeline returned 94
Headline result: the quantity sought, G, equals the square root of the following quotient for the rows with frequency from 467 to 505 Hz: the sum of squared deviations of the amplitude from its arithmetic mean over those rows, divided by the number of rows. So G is 5.5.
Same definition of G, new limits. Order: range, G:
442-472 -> 4.7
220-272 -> 8.3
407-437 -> 4.3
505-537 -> 6.3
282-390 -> 7.9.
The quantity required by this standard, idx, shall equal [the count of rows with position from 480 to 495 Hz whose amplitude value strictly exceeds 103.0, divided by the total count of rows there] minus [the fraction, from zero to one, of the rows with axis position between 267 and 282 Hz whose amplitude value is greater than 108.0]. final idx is 0.00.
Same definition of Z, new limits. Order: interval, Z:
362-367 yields 100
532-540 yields 93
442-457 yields 108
